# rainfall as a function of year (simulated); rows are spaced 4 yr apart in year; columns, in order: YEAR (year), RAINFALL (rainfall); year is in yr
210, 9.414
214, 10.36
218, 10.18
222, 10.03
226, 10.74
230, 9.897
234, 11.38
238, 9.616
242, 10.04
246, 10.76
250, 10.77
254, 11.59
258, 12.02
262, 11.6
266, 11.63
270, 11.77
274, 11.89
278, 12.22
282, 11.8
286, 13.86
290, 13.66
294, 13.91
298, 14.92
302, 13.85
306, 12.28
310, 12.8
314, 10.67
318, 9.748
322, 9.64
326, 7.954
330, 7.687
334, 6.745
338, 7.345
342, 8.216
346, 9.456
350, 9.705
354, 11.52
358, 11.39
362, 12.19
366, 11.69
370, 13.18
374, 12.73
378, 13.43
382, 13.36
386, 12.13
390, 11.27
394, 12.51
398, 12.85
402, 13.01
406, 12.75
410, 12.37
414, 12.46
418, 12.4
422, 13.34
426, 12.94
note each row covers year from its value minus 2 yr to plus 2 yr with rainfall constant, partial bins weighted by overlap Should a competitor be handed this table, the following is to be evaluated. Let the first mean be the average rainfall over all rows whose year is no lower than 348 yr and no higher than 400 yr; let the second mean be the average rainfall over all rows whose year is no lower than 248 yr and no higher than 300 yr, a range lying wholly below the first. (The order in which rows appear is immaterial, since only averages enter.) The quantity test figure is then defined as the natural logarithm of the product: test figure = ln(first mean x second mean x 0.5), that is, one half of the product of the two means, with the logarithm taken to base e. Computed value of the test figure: 4.32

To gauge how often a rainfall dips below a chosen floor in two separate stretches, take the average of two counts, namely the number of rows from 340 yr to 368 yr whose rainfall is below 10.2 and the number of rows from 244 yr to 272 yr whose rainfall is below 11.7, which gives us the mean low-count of 4.0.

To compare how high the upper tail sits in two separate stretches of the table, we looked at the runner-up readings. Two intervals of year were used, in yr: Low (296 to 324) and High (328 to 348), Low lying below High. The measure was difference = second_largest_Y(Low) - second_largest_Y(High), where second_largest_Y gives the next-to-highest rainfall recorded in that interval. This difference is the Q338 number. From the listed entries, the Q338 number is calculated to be 5.6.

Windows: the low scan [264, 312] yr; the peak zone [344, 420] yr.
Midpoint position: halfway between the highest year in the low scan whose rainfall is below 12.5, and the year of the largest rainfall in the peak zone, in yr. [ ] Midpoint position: 342 yr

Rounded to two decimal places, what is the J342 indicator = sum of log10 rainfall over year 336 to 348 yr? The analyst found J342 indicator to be 2.76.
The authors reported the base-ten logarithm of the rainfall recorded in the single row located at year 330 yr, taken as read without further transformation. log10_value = 0.89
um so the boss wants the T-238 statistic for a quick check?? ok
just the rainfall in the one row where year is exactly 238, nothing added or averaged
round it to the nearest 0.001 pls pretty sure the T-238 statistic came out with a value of 9.616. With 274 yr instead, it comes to 11.890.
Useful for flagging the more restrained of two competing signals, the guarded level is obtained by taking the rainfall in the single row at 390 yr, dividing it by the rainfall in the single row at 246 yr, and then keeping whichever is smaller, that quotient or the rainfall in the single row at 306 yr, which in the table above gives 1.05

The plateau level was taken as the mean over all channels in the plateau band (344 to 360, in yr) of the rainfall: 10.5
